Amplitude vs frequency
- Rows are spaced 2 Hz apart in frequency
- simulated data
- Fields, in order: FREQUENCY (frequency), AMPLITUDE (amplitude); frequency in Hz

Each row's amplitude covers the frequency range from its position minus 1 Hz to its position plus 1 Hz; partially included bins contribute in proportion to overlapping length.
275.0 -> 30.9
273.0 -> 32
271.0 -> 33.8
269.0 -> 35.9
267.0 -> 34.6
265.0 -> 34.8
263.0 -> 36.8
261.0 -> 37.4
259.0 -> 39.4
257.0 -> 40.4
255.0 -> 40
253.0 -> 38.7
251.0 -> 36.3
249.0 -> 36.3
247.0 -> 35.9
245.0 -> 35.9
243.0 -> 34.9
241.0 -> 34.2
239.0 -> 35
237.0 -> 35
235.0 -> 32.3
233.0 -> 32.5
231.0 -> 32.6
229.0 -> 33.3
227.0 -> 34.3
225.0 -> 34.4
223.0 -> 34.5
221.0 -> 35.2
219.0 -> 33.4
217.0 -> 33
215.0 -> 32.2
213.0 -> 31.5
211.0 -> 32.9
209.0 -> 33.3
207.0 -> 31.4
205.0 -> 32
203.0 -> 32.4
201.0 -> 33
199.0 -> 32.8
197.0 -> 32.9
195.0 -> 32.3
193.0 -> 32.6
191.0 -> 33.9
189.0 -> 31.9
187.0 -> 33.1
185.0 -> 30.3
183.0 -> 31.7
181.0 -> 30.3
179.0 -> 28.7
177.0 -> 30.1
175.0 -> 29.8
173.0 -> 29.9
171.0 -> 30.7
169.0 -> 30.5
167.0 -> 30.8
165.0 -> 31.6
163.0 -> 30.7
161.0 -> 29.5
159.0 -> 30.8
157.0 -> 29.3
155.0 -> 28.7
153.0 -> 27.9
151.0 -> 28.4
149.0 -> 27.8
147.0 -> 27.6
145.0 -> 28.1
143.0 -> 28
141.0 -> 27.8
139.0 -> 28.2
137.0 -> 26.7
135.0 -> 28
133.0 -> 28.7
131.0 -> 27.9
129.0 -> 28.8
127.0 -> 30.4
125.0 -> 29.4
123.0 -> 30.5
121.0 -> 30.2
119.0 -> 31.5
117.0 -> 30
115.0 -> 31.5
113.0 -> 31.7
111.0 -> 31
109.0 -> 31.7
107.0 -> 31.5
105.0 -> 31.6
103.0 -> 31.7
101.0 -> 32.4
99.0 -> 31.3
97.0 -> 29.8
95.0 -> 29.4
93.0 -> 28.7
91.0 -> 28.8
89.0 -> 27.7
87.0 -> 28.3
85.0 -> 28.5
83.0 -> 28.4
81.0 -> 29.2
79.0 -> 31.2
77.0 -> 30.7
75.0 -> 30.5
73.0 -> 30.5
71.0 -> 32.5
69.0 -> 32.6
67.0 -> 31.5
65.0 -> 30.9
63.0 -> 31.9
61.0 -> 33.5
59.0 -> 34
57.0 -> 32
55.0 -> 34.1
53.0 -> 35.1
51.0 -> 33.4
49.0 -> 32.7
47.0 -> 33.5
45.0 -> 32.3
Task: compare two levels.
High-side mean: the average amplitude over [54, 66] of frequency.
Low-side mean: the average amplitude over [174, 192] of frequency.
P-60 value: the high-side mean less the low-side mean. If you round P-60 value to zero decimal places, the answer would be 2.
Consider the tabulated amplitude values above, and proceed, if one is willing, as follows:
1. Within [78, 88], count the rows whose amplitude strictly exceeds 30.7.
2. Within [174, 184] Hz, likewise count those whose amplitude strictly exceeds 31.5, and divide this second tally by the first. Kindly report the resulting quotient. 1.0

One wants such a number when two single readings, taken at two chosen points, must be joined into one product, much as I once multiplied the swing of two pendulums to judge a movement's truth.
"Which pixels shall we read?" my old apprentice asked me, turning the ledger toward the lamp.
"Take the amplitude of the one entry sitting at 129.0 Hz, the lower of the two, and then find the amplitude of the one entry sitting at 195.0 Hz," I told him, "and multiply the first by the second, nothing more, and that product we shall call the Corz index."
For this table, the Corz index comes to 930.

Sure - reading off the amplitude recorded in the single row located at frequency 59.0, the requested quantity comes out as 34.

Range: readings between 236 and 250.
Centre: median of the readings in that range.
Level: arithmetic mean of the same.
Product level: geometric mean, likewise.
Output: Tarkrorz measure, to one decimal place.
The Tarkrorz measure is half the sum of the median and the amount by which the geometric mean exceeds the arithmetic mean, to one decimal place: 17.5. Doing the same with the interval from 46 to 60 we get 16.7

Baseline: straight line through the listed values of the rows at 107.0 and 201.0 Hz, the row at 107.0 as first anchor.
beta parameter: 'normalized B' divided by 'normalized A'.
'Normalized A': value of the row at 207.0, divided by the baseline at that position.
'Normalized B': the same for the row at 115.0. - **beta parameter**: 1.05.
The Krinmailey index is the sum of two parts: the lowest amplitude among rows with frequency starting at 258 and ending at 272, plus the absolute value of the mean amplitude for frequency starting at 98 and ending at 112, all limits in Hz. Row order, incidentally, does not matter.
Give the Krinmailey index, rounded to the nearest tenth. 65.4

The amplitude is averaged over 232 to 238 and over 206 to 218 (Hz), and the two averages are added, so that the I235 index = 66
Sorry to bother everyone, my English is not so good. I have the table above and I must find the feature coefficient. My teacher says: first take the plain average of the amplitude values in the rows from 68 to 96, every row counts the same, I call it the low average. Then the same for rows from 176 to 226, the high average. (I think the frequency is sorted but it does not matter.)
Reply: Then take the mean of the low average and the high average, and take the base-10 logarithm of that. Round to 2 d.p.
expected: 1.49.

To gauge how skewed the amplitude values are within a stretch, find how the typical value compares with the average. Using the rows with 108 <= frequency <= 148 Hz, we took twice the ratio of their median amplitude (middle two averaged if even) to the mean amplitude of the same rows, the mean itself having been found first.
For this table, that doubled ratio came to 1.98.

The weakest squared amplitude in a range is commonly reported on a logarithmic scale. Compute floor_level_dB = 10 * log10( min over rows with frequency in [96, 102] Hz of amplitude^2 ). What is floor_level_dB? 29.5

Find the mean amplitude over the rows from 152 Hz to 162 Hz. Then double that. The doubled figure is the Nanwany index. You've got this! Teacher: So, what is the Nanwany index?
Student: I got 58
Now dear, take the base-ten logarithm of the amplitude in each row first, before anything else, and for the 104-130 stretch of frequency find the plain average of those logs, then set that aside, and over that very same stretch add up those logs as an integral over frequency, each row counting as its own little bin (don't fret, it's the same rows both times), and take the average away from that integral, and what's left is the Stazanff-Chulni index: 37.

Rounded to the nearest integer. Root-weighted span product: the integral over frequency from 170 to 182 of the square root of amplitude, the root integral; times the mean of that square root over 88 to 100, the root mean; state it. 355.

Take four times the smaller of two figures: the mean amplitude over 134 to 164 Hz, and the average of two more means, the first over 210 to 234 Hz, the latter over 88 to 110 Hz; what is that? 114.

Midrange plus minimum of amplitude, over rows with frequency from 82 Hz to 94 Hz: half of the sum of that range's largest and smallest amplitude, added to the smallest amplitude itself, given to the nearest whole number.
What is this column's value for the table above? 56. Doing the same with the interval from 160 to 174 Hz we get 60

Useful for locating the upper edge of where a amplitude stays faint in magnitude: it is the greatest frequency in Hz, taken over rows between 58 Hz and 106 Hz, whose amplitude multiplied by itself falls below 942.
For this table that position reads 97.0 Hz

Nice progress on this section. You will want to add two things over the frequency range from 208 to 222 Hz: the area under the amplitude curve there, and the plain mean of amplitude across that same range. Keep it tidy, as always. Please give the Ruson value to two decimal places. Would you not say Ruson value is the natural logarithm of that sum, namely 6.21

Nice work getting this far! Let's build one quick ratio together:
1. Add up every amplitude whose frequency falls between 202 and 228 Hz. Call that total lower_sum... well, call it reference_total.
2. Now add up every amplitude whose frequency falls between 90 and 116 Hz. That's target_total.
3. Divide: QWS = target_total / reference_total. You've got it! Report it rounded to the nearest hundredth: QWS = 0.93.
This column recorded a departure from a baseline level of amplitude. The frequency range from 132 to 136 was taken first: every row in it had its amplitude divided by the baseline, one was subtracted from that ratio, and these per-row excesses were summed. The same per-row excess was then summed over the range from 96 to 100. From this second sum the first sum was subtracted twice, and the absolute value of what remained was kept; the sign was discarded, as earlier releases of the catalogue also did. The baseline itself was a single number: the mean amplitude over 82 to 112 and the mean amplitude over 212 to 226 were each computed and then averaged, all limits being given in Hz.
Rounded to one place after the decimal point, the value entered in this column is 0.4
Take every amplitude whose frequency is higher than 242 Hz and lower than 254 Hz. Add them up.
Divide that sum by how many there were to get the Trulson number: 36.3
